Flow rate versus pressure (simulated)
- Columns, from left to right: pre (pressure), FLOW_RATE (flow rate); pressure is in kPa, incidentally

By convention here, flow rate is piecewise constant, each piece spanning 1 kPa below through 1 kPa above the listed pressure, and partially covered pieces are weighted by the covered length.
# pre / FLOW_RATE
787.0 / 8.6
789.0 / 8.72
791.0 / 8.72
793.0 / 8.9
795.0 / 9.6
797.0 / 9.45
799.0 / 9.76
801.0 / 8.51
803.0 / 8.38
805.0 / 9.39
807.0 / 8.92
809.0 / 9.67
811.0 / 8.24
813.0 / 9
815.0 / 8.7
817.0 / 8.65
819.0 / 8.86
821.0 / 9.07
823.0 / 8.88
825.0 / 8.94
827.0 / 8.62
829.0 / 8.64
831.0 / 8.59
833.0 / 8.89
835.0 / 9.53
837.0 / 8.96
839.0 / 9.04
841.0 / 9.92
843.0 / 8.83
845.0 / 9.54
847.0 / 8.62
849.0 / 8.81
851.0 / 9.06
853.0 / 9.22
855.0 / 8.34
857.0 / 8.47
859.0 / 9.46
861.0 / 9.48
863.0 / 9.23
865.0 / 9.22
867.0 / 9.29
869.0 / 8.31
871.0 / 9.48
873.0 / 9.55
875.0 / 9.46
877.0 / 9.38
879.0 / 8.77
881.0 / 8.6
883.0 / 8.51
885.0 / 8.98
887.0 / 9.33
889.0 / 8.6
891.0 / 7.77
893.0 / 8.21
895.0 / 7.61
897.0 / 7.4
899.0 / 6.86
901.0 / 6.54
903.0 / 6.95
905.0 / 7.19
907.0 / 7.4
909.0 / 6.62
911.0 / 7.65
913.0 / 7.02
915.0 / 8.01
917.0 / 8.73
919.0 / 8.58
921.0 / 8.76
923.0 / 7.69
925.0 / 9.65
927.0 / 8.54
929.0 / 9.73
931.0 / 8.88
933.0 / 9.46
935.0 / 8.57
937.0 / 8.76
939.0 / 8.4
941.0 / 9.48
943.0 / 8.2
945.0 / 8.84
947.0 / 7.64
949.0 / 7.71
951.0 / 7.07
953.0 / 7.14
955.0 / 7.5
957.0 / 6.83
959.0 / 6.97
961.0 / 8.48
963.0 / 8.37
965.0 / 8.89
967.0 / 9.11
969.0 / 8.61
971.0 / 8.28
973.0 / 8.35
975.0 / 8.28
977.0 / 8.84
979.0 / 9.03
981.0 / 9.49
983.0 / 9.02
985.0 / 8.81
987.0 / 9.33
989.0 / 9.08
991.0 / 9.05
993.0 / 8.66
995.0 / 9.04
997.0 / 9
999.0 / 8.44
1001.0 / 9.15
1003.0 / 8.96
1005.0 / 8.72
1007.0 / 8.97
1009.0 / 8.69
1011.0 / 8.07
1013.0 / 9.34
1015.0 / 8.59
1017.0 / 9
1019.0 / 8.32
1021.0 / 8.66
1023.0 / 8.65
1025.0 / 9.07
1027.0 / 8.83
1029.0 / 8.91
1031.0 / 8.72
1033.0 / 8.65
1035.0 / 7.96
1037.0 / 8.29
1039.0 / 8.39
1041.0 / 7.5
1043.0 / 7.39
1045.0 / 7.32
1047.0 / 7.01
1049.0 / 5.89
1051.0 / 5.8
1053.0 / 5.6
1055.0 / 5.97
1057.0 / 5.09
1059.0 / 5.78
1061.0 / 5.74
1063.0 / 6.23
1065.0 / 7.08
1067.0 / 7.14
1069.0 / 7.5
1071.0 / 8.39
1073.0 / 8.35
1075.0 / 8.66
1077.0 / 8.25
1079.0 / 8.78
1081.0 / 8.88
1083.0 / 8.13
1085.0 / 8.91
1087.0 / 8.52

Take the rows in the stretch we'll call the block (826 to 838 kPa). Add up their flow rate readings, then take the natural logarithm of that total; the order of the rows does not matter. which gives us 3.97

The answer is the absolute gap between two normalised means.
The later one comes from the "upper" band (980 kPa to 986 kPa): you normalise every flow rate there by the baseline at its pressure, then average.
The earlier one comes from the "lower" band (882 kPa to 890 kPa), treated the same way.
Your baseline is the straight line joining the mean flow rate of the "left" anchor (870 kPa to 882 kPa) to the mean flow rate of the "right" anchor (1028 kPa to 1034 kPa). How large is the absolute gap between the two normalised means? 0.059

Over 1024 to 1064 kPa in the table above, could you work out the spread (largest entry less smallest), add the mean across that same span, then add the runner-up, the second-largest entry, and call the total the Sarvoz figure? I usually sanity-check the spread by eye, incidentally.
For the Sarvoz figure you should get 20.1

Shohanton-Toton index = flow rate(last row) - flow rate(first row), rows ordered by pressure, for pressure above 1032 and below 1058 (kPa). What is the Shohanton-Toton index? -3.56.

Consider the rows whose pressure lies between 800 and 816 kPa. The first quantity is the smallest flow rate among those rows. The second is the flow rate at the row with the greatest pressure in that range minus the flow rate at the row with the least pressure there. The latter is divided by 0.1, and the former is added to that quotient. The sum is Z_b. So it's 10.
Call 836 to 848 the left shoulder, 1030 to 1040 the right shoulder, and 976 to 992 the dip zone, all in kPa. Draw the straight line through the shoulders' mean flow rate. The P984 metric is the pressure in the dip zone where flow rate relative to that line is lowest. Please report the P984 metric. 977.0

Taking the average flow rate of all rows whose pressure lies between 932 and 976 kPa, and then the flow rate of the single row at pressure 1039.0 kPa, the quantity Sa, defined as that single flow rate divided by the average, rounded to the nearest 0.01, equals 1.02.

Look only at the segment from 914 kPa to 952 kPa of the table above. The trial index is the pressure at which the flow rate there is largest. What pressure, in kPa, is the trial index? 929.0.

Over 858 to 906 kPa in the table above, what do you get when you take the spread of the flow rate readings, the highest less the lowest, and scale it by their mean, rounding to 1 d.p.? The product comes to 25.6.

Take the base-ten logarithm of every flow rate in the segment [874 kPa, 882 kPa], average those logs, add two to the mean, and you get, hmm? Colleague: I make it 2.96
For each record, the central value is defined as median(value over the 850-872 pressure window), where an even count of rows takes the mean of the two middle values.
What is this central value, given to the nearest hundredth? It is 9.22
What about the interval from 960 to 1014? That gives 8.89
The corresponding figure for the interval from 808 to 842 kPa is 8.89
